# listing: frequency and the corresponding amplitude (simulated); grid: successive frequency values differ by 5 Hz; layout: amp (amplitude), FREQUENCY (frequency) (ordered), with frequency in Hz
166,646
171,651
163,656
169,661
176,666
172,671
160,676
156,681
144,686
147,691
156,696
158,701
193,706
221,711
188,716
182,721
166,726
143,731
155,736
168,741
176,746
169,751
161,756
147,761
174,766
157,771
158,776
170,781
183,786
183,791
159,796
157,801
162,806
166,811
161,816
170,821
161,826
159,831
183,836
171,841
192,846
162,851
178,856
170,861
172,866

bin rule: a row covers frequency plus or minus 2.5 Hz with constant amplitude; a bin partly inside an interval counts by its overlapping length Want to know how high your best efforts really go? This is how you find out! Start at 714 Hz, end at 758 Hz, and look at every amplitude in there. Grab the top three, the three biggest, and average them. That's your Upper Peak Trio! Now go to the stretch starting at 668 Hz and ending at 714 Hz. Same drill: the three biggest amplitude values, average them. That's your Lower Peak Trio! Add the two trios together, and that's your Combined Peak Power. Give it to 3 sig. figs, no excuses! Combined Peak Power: 377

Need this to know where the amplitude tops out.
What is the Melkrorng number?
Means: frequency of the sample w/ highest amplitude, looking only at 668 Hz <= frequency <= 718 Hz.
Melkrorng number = 711 Hz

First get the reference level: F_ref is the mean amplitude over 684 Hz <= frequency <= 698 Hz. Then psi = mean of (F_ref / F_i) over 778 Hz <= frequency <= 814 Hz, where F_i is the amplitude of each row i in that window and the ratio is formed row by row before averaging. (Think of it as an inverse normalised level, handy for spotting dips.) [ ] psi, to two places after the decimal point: 0.89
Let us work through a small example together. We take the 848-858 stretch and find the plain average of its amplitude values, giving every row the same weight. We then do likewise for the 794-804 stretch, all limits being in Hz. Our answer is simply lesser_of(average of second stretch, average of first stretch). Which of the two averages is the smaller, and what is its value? 158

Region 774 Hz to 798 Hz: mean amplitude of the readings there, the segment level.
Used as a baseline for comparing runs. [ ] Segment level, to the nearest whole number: 171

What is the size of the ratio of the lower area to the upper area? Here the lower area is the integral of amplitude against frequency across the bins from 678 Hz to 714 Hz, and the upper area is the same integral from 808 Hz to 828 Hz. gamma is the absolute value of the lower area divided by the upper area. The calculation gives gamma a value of 1.8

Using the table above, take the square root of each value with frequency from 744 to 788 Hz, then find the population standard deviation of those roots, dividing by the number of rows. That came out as 0.41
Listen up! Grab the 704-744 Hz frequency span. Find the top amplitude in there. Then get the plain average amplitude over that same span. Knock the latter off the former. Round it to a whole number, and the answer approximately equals 44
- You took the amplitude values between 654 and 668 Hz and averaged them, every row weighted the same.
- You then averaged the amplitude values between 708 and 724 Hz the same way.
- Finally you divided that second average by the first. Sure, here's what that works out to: 1.16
